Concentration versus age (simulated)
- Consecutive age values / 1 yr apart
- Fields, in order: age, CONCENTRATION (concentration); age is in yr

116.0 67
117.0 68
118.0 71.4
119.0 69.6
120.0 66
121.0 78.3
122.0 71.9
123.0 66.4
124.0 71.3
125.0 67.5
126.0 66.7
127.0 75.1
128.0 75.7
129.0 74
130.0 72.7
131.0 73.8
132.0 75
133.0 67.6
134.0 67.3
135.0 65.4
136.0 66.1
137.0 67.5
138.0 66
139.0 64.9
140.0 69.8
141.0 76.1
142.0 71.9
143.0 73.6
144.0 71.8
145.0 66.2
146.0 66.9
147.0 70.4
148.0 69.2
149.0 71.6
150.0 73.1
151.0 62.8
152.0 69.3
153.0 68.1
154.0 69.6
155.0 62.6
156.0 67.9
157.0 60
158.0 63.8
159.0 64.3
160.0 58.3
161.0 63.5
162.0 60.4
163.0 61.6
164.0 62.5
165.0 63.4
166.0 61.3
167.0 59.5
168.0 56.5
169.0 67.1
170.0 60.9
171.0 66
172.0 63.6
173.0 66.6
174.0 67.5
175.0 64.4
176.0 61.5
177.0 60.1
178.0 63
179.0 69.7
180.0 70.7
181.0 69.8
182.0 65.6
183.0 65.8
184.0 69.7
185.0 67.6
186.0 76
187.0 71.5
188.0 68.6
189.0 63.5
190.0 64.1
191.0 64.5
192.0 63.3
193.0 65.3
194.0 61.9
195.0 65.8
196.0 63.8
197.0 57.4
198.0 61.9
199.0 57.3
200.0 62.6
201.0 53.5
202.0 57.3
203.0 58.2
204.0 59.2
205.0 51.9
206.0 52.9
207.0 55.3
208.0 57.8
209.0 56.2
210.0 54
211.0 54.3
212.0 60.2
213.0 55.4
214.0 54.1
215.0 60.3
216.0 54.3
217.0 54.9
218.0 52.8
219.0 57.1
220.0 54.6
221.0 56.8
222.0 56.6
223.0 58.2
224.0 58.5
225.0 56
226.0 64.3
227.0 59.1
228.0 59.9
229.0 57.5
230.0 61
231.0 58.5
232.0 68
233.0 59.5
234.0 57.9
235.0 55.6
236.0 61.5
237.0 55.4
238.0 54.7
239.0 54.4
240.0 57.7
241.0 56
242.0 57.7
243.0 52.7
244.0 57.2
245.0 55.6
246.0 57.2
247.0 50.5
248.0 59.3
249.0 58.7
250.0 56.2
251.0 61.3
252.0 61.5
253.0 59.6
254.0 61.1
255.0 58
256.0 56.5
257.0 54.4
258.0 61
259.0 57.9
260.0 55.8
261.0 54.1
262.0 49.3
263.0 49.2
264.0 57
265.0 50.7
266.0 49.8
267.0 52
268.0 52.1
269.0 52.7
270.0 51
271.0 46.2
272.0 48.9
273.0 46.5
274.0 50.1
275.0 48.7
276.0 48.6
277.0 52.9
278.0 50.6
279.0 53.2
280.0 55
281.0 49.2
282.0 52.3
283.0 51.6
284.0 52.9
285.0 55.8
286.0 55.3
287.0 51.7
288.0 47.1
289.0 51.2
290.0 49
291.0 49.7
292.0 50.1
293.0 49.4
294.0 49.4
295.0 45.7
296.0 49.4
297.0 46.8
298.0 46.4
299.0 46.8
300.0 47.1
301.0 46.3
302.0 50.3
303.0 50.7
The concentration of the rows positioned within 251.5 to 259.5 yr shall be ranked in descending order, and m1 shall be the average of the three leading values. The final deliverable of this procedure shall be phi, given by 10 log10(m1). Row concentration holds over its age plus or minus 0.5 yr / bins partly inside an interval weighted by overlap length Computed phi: 17.9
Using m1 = 61.2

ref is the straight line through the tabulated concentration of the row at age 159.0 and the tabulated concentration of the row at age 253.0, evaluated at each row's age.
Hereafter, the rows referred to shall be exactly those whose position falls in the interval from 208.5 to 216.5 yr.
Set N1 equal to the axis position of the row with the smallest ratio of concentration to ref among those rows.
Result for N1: 210.0 yr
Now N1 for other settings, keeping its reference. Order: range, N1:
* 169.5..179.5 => 177.0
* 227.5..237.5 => 237.0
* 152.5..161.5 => 160.0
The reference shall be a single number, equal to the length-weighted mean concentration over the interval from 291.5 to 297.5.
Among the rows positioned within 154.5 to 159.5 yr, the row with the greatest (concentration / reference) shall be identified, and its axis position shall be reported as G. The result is 156.0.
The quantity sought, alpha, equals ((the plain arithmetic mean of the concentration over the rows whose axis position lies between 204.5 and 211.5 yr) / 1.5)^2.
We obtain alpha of 1326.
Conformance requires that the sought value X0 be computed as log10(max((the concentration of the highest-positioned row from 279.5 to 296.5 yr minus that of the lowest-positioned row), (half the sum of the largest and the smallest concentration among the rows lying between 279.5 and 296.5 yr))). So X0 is 1.71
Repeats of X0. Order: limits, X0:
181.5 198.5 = 1.82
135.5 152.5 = 1.84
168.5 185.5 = 1.82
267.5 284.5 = 1.70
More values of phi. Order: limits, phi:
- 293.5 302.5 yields 17.0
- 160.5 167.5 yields 18.0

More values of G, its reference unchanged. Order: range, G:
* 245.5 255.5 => 252.0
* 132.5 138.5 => 133.0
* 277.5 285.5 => 285.0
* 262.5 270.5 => 264.0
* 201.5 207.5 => 204.0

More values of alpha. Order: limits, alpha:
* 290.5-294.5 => 1096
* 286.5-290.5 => 1100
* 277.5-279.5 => 1197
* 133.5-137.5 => 1970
